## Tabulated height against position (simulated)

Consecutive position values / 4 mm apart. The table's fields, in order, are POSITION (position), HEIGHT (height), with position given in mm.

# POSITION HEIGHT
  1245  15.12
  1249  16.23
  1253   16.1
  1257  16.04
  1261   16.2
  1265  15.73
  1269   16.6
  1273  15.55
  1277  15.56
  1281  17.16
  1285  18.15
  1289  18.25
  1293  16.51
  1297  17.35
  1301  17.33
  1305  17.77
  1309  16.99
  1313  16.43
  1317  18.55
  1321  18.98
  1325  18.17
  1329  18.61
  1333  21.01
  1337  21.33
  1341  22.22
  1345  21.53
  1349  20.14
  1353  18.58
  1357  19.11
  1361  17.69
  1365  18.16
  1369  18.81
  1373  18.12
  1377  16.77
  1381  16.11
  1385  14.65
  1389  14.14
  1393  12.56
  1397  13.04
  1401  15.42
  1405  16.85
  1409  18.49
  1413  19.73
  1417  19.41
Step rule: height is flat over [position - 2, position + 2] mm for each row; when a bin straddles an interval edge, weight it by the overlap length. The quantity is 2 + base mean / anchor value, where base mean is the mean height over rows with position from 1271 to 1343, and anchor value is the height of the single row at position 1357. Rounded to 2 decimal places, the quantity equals 2.95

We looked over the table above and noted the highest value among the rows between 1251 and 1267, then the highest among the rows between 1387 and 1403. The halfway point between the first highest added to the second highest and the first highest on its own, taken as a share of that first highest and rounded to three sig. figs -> 1.48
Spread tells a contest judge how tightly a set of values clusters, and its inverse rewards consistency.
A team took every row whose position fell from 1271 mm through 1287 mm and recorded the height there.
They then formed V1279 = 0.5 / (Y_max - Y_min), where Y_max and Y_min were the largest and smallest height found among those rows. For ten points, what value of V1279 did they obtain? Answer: 0.19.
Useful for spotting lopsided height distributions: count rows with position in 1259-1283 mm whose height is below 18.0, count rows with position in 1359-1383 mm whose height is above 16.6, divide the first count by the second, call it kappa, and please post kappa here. 1.2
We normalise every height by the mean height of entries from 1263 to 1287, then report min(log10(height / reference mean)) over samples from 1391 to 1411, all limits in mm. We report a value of -0.12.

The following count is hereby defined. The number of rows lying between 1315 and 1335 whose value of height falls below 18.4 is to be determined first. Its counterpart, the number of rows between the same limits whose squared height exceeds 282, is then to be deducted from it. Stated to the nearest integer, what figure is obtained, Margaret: -4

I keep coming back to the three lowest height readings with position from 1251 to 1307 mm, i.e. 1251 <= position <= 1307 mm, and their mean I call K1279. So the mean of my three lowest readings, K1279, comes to 15.6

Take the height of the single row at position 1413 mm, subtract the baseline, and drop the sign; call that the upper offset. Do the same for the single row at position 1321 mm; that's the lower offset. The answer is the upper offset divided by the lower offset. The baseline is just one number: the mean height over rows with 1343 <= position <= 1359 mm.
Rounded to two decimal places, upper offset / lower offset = 0.13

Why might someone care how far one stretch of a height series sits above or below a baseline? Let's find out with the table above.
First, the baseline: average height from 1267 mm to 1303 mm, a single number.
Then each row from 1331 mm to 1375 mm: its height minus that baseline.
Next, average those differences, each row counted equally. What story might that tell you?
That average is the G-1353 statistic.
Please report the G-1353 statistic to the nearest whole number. 3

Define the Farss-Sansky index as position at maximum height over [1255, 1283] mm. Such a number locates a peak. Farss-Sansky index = 1281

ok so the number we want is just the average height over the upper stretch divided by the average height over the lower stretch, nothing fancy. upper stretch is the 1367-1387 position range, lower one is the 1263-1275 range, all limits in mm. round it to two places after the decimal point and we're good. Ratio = 1.06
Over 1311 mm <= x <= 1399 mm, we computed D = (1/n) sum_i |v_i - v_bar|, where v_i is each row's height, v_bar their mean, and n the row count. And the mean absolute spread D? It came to 2.0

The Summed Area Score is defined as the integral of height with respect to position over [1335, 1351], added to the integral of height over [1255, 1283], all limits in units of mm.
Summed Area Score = 792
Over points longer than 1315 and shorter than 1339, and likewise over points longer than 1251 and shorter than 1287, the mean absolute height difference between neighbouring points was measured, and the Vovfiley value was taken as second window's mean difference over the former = 0.74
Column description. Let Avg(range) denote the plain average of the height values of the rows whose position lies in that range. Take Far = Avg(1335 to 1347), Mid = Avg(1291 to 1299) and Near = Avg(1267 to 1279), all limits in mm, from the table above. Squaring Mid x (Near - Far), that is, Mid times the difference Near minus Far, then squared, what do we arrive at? 9609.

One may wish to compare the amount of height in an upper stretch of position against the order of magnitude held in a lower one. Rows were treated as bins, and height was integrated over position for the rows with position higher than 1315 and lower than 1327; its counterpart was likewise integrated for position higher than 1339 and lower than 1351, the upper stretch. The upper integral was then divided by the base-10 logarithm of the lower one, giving 109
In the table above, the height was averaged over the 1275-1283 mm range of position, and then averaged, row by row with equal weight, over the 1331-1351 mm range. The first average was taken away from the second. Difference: 4.9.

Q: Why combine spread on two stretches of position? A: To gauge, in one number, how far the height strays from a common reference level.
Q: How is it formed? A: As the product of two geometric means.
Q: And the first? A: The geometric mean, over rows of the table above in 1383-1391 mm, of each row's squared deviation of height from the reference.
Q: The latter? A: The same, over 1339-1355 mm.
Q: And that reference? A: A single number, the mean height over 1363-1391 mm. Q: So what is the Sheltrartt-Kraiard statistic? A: 69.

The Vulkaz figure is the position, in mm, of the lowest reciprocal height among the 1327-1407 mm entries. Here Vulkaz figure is 1341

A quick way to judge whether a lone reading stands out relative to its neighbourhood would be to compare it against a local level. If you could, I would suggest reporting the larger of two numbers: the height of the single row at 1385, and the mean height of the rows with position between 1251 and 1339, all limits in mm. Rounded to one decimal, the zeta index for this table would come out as 17.5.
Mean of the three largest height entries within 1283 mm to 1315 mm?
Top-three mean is 18.1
